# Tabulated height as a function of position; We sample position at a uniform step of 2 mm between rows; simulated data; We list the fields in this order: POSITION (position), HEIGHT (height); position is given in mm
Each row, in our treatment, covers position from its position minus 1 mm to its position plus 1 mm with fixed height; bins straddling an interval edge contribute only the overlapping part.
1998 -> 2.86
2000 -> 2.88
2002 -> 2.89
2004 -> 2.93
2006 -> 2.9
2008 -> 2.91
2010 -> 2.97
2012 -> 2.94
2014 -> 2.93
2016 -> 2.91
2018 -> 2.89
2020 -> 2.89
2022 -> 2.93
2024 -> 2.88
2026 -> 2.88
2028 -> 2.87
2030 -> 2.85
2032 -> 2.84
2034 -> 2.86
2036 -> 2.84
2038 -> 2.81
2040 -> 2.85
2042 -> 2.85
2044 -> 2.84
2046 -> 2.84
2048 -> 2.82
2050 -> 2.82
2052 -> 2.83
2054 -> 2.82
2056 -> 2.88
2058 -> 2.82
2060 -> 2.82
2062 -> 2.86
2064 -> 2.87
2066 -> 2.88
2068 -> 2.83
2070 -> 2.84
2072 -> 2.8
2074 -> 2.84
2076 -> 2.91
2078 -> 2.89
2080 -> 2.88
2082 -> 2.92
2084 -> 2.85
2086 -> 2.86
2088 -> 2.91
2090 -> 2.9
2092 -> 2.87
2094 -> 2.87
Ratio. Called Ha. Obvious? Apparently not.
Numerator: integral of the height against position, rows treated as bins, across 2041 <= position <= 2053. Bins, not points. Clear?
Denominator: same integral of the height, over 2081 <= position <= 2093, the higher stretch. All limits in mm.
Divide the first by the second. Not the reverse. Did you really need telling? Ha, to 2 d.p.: 0.98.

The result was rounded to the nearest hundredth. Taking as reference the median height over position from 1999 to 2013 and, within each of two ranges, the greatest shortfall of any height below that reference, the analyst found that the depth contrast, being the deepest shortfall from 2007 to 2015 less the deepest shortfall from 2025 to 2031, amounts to -0.06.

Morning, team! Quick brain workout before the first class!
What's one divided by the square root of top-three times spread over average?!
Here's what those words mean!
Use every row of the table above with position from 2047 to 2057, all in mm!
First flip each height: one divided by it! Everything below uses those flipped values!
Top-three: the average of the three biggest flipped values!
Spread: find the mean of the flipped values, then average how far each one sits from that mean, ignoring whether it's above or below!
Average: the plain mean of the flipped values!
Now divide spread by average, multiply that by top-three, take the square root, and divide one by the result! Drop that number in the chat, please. 21.0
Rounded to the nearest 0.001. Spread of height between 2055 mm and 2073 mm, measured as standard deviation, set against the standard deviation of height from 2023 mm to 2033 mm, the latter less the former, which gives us -0.011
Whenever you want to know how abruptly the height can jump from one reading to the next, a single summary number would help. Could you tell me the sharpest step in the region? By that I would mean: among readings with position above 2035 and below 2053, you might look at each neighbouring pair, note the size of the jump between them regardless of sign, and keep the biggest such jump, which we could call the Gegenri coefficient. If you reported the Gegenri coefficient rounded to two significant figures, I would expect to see 0.040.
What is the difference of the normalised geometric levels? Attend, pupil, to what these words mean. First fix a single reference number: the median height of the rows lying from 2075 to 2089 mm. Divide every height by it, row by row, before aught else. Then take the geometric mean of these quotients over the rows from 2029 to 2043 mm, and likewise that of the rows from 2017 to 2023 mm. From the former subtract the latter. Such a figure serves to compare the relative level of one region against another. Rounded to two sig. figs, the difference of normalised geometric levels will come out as -0.021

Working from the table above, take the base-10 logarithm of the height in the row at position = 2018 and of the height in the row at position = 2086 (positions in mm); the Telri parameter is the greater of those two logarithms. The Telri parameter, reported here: 0.461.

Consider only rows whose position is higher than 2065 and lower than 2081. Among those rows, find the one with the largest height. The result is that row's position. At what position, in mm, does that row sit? 2076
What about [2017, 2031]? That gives 2022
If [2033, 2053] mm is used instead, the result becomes 2034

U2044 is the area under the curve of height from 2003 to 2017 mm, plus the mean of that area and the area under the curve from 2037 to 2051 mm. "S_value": 81.3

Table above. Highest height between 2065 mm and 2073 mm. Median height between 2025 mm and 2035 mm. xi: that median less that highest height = -0.02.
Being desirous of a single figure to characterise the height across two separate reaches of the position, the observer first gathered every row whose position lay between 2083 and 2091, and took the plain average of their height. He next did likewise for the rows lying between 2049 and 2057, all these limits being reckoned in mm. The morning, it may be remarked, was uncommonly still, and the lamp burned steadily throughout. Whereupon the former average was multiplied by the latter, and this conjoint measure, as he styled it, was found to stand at 8.17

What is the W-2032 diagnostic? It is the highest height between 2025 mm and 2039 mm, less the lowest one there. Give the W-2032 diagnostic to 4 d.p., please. 0.0700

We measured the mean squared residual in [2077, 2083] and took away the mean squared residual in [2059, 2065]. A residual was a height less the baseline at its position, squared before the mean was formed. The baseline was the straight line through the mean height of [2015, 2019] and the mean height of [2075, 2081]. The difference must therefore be -0.0022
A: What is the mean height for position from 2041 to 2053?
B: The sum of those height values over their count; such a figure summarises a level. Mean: 2.83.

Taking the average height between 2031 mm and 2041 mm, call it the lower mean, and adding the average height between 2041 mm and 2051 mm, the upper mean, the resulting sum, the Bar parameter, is 5.67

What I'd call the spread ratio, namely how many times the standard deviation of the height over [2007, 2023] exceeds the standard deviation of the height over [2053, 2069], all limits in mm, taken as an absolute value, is 0.98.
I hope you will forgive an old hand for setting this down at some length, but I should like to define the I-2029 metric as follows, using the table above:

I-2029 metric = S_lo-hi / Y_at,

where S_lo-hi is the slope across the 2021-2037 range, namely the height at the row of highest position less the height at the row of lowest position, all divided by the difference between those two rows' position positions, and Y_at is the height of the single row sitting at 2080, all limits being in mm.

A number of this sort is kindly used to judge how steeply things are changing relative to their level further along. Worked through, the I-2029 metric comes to -0.0022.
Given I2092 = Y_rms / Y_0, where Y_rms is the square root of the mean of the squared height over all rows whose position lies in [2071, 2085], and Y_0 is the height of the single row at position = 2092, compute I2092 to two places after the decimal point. 1.00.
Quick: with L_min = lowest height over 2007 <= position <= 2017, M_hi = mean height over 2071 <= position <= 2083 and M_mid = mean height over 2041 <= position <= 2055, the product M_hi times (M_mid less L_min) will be -0.23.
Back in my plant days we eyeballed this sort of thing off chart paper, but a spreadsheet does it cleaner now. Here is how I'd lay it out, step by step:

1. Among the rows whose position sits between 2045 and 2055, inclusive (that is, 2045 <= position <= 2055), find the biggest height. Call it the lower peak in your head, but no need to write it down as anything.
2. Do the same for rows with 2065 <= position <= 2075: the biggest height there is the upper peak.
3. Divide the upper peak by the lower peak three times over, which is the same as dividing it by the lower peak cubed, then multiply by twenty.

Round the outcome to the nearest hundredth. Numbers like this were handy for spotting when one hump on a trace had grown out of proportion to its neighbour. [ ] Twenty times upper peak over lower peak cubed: 2.51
